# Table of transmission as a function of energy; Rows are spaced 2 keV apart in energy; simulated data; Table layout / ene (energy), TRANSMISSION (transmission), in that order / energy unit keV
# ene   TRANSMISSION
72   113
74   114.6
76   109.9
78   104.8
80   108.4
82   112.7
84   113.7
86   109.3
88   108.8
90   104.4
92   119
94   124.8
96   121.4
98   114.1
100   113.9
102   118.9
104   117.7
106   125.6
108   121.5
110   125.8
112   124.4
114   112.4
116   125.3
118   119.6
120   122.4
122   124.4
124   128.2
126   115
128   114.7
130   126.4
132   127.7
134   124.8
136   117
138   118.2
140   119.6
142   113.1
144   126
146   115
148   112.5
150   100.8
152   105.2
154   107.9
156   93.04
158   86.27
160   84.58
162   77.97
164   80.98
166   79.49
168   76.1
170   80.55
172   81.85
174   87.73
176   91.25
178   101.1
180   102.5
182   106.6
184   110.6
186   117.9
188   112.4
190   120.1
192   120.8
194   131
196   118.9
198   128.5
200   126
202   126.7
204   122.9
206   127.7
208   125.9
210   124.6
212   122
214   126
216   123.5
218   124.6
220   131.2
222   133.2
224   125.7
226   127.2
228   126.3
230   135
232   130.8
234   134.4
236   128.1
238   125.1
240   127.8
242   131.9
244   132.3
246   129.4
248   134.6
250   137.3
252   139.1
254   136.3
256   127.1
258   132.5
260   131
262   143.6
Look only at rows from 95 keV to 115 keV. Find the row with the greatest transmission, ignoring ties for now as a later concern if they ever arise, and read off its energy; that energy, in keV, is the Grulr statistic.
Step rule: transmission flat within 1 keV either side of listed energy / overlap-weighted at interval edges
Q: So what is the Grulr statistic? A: 110 keV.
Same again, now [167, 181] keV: 180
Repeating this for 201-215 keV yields 206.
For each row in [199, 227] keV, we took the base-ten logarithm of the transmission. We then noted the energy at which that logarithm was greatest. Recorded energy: 222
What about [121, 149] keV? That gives 124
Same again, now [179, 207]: 194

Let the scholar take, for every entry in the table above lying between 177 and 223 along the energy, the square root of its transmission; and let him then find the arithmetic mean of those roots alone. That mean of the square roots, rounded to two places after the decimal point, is 11.00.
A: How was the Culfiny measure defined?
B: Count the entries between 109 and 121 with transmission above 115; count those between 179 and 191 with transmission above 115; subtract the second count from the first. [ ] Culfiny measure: 3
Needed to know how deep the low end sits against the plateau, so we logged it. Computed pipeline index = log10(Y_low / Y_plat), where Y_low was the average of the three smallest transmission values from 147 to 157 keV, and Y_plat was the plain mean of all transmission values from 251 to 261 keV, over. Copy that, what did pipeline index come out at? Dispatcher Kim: -0.13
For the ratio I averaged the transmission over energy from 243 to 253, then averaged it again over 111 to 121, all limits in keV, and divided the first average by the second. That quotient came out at 1.11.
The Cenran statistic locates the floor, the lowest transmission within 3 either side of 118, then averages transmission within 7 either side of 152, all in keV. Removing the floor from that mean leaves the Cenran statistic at -17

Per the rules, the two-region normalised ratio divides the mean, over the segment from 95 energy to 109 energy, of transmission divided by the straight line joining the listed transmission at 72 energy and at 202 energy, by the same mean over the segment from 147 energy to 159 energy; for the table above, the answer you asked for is 1.2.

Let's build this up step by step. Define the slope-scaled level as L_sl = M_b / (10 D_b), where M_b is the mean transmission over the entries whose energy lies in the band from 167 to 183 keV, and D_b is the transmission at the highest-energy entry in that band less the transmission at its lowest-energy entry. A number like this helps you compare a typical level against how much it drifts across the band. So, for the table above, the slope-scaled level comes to 0.3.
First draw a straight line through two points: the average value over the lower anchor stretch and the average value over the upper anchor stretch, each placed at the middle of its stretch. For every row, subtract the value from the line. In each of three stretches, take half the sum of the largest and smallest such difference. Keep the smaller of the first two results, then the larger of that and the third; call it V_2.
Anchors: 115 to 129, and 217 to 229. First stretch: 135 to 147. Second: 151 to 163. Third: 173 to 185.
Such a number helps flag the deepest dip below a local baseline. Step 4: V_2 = 26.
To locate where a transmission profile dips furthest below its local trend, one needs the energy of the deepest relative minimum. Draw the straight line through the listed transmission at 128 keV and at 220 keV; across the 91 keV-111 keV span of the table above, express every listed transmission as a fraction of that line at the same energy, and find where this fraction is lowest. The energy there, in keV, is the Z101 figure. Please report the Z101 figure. 100 keV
